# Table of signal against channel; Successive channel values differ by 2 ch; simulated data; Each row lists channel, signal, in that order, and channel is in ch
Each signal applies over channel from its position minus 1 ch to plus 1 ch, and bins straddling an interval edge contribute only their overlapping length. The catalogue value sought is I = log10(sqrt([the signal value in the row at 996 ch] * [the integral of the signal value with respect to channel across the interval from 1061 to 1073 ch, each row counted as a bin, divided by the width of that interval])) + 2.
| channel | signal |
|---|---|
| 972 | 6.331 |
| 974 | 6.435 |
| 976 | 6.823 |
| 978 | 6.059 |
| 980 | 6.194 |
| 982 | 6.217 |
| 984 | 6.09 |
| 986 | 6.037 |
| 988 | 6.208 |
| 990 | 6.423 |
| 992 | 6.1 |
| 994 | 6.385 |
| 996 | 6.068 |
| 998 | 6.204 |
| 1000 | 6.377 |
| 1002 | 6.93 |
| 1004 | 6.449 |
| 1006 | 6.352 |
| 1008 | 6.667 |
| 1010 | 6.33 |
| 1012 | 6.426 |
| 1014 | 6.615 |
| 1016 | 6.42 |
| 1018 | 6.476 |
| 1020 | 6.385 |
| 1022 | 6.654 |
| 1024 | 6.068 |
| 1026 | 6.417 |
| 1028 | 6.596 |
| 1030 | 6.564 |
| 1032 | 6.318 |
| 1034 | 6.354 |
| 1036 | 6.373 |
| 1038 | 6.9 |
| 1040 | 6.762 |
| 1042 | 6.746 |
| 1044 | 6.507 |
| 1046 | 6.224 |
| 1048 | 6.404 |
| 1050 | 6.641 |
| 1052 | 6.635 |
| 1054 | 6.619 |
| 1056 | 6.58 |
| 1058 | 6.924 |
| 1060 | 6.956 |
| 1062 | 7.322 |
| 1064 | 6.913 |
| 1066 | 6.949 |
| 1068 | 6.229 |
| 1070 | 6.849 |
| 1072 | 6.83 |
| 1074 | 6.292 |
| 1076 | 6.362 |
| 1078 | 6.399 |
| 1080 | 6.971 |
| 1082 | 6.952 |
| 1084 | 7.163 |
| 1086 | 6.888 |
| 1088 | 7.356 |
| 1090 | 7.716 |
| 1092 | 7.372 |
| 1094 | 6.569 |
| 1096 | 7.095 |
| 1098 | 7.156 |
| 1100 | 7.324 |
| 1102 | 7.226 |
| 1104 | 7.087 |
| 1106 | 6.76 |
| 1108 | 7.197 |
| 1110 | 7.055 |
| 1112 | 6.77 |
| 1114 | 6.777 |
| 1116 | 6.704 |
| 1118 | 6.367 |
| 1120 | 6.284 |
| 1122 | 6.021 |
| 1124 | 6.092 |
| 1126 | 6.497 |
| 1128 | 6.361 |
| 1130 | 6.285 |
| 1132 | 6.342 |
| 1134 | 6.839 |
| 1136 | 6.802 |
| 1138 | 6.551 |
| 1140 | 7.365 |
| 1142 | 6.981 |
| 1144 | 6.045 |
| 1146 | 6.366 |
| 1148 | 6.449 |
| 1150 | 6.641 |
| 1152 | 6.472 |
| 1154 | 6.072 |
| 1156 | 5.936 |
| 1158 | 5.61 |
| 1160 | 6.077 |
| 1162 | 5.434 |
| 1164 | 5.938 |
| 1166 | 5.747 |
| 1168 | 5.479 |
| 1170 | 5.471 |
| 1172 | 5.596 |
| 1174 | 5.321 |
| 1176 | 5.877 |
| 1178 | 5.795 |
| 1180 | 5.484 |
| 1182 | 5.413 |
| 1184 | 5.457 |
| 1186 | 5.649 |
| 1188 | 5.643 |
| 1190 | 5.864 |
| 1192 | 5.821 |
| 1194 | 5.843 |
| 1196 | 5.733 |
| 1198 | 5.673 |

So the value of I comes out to 2.81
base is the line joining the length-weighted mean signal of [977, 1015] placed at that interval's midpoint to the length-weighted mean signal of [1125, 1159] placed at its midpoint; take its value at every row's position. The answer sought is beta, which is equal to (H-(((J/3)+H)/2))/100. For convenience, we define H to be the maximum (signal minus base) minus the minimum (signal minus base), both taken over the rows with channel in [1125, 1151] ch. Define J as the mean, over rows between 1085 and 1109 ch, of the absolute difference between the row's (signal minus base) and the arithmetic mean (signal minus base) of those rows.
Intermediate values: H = 1.32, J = 0.22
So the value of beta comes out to 0.0062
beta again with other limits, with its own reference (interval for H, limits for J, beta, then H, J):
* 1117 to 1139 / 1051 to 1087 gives 0.0036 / 0.81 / 0.25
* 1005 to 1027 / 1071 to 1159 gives 0.0024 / 0.61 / 0.40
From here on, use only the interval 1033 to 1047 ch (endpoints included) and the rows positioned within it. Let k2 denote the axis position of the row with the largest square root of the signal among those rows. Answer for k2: 1038 ch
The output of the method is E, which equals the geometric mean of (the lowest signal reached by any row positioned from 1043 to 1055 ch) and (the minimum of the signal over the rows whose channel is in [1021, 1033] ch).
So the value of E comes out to 6.15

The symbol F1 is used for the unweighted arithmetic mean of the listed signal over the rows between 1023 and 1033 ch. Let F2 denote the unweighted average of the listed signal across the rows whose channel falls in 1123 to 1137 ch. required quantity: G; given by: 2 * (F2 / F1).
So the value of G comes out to 2.02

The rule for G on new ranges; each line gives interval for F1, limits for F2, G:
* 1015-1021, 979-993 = 1.92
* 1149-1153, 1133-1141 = 2.10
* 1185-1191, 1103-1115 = 2.43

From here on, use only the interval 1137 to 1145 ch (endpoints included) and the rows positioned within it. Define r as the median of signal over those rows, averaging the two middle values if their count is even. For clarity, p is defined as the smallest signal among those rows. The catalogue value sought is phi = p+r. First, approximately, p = 6.045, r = 6.8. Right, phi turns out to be 12.8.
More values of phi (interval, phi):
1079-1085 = 13.9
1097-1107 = 13.9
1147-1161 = 11.7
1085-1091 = 14.2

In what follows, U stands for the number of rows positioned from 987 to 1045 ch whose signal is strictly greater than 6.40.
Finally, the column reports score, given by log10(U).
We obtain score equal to 1.2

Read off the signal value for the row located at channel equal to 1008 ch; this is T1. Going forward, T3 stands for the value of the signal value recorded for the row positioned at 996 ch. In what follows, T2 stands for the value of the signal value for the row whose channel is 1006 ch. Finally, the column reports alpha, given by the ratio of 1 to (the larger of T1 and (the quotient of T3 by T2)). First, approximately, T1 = 6.667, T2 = 6.352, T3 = 6.068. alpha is 0.150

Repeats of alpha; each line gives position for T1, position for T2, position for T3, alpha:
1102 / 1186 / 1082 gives 0.138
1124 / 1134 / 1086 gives 0.164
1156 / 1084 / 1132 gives 0.168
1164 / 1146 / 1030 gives 0.168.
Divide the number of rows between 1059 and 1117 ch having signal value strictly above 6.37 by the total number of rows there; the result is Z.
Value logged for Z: 0.90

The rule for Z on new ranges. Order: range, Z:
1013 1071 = 0.83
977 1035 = 0.52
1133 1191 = 0.28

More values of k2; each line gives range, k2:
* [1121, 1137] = 1134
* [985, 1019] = 1002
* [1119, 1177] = 1140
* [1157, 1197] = 1160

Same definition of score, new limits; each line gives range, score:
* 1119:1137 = 0.5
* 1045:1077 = 1.1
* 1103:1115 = 0.8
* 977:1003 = 0.3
